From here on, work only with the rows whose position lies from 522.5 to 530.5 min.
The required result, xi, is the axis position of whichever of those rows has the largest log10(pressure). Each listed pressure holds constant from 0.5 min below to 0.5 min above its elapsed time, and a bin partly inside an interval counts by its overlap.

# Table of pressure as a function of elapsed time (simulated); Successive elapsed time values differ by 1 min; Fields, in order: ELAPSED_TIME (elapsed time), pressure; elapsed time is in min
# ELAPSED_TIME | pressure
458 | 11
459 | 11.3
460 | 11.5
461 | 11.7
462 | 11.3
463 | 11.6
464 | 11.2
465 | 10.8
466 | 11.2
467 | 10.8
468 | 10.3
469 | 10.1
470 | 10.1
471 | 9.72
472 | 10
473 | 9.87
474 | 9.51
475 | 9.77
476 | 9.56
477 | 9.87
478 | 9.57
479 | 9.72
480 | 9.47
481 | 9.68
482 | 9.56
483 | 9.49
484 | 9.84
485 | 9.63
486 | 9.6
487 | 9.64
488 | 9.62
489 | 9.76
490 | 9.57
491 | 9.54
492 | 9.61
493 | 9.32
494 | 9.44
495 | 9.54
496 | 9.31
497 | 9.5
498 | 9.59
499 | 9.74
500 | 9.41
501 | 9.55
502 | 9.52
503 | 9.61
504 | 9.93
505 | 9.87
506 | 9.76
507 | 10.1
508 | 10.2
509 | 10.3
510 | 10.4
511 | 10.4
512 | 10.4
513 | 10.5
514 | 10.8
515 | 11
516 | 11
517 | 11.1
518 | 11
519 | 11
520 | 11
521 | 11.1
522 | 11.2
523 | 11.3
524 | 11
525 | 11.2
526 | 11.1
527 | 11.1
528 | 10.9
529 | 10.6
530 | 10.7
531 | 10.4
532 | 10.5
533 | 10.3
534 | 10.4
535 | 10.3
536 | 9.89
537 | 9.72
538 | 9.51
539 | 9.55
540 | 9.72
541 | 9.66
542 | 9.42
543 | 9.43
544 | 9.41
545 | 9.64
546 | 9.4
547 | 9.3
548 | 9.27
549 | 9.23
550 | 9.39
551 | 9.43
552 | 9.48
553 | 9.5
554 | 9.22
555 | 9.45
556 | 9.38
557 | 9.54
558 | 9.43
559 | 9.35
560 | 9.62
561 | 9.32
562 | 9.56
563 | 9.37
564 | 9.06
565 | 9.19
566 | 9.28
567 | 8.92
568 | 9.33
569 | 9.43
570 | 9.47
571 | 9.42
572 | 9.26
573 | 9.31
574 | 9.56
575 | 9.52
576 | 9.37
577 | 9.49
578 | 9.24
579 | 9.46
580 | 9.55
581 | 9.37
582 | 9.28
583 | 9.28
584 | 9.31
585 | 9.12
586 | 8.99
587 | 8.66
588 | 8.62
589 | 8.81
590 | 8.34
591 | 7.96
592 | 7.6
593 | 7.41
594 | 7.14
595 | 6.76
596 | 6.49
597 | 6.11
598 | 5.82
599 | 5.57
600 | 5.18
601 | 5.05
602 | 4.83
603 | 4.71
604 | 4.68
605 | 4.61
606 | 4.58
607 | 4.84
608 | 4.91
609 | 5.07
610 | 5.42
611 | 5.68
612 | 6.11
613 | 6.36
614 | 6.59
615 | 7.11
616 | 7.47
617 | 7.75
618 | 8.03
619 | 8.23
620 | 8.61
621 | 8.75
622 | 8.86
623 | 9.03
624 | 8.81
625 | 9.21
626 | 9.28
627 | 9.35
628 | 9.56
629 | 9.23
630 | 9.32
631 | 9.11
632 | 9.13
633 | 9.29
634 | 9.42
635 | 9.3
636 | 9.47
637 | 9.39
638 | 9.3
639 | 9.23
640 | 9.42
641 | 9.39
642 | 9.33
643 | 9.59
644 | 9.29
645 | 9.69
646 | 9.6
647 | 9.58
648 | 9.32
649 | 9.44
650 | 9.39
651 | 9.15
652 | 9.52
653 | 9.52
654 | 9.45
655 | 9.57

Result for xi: 523 min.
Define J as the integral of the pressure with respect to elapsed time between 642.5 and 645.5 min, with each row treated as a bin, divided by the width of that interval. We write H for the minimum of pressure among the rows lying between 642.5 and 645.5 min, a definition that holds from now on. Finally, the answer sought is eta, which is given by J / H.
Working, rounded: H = 9.29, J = 9.5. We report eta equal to 1.03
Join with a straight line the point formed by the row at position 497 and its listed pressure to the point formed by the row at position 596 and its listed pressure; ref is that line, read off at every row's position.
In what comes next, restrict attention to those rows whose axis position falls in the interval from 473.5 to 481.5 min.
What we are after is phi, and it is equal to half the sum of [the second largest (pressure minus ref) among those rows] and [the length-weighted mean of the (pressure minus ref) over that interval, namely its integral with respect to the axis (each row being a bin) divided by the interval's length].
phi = -0.4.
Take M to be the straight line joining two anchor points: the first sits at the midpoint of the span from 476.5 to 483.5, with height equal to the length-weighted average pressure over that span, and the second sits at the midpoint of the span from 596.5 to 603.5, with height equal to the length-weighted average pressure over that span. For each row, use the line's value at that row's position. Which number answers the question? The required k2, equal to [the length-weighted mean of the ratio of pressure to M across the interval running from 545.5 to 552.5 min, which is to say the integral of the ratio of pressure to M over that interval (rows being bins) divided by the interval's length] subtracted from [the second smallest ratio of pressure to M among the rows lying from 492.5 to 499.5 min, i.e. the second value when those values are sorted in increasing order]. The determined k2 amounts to -0.3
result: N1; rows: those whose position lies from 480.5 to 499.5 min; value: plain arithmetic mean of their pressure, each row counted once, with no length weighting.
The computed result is 9.6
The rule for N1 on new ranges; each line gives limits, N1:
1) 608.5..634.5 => 8.1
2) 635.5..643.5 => 9.4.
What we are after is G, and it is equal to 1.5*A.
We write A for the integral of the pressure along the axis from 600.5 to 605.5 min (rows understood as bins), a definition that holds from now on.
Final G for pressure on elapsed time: 35.8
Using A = 23.9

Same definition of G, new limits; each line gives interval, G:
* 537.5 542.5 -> 71.8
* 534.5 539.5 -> 73.5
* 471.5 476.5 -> 73.1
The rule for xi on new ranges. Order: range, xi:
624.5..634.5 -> 628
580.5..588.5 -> 581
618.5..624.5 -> 623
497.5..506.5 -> 504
